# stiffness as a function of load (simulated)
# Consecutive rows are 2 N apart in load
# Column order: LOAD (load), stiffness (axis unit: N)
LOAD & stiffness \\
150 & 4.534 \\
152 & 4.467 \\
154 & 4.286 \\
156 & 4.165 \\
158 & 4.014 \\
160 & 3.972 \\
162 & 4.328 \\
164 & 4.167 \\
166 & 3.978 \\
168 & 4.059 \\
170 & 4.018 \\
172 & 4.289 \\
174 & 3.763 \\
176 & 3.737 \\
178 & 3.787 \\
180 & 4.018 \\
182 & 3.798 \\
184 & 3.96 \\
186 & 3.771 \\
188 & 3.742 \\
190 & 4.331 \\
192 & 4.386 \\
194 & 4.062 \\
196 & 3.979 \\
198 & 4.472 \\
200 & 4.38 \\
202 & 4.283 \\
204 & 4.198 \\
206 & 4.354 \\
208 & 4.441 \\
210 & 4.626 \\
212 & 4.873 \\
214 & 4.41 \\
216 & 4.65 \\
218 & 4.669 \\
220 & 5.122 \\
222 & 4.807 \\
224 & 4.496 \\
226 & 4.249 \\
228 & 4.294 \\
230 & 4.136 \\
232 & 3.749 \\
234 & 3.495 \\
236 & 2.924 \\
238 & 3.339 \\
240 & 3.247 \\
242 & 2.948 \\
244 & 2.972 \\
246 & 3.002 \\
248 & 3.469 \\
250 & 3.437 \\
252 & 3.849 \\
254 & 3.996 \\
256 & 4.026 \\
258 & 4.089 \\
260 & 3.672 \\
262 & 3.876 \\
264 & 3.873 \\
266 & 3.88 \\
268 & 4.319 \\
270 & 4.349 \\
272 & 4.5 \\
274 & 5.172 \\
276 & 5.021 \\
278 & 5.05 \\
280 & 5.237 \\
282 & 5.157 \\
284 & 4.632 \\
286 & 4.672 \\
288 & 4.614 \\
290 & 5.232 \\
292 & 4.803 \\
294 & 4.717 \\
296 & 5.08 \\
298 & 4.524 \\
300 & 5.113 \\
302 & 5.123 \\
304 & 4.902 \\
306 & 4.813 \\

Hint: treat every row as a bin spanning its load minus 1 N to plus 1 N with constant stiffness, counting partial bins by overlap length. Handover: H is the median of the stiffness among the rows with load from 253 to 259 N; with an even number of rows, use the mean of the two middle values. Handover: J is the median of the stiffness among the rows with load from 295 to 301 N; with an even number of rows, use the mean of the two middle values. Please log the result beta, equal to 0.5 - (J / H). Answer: -0.76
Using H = 4.0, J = 5.08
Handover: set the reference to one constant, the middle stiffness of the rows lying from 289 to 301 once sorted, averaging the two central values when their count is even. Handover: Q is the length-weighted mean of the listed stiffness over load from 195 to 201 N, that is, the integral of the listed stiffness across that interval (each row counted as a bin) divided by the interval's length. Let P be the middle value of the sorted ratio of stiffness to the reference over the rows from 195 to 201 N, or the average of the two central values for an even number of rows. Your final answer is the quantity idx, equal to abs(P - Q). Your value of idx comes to 3.39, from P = 0.89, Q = 4.28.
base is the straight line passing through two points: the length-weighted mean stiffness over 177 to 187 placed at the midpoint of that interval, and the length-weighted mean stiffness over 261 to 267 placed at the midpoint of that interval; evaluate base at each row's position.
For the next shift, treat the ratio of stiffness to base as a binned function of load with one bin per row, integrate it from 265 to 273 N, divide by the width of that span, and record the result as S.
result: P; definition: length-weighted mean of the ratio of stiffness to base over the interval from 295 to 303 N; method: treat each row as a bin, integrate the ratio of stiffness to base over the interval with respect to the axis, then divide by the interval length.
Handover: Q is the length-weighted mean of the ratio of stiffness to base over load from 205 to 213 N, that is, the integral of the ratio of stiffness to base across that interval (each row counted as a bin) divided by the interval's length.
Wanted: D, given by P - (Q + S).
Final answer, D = -1.0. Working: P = 1.28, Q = 1.18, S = 1.10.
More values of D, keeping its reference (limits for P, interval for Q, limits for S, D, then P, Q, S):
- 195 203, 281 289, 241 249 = -0.9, 1.11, 1.23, 0.80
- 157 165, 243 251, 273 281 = -1.1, 1.07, 0.83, 1.32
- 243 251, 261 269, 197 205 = -1.3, 0.83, 1.03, 1.12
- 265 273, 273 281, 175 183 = -1.2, 1.10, 1.32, 0.99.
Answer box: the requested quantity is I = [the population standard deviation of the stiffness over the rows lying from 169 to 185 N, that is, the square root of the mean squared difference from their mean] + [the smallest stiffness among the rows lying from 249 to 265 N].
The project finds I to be 3.6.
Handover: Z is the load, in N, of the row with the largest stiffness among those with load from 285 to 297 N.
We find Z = 290 N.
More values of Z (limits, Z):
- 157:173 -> 162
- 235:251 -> 248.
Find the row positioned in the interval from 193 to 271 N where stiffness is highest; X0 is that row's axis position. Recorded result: 220 N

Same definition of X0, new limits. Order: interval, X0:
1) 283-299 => 290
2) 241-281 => 280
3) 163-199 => 198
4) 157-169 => 162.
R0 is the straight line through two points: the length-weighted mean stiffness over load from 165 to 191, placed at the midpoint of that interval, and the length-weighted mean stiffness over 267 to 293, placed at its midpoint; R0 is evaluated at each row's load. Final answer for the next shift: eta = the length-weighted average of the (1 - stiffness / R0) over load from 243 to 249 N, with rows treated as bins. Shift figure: 0.31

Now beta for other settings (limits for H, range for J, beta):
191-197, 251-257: -0.48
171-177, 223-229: -0.64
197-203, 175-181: -0.36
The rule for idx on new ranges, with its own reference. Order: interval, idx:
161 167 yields 3.31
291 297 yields 3.89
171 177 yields 3.17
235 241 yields 2.51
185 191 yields 3.18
